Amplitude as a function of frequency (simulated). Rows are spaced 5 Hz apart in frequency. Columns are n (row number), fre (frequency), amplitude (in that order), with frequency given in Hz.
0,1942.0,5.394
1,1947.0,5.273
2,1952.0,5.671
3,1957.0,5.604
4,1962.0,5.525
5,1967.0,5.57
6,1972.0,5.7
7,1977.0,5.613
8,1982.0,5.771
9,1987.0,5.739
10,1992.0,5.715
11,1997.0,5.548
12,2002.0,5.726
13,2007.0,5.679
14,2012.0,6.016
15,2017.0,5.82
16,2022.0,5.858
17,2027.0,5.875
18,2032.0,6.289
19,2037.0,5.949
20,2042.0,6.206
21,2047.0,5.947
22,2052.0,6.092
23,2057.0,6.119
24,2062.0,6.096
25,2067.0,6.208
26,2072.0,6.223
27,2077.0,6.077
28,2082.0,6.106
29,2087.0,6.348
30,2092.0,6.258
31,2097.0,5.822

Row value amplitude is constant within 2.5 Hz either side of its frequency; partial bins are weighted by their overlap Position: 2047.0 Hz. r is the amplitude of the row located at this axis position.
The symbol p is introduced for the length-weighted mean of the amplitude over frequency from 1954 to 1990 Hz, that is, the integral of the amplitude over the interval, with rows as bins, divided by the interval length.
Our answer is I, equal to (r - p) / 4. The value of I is 0.07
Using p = 5.65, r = 5.947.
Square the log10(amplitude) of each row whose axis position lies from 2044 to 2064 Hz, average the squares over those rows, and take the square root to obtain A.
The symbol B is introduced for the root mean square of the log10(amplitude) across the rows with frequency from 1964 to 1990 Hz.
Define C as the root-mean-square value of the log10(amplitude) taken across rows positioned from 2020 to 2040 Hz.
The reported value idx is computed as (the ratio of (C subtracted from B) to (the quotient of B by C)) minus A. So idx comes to -0.807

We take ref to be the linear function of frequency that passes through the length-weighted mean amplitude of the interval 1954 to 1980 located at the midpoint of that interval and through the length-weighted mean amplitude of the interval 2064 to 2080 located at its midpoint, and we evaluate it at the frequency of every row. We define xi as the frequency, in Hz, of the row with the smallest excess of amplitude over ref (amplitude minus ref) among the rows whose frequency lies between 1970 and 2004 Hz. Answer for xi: 1997.0 Hz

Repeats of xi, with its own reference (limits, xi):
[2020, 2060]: 2047.0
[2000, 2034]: 2007.0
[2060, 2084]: 2077.0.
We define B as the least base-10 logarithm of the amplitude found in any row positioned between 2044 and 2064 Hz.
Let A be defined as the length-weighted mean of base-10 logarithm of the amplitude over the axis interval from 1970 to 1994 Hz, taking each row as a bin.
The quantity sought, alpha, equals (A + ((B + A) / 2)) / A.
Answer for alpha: 2.01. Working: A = 0.756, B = 0.774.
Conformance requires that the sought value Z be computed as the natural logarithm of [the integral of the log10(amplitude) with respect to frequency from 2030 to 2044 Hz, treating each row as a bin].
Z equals 2.40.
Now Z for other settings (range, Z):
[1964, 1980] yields 2.49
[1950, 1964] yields 2.35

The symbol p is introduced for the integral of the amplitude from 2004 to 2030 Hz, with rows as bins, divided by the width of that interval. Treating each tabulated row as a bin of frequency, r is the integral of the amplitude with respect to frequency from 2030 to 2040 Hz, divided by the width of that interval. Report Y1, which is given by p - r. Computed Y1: -0.3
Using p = 5.86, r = 6.11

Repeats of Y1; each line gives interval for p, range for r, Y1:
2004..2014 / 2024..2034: -0.2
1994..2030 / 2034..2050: -0.2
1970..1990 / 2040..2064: -0.4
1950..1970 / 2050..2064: -0.5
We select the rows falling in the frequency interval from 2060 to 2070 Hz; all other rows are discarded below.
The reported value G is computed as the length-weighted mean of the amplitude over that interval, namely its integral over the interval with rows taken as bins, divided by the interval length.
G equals 6.2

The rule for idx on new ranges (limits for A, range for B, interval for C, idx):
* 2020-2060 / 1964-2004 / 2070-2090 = -0.821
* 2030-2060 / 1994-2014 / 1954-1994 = -0.779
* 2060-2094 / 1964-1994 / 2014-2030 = -0.804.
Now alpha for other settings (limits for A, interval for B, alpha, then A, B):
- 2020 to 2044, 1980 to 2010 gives 1.98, 0.781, 0.744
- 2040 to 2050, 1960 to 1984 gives 1.97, 0.783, 0.742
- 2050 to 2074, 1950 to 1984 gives 1.97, 0.789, 0.742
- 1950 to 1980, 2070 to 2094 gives 2.02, 0.749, 0.784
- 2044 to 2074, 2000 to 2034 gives 1.98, 0.786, 0.754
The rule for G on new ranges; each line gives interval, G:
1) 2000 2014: 5.8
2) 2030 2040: 6.1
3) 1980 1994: 5.7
